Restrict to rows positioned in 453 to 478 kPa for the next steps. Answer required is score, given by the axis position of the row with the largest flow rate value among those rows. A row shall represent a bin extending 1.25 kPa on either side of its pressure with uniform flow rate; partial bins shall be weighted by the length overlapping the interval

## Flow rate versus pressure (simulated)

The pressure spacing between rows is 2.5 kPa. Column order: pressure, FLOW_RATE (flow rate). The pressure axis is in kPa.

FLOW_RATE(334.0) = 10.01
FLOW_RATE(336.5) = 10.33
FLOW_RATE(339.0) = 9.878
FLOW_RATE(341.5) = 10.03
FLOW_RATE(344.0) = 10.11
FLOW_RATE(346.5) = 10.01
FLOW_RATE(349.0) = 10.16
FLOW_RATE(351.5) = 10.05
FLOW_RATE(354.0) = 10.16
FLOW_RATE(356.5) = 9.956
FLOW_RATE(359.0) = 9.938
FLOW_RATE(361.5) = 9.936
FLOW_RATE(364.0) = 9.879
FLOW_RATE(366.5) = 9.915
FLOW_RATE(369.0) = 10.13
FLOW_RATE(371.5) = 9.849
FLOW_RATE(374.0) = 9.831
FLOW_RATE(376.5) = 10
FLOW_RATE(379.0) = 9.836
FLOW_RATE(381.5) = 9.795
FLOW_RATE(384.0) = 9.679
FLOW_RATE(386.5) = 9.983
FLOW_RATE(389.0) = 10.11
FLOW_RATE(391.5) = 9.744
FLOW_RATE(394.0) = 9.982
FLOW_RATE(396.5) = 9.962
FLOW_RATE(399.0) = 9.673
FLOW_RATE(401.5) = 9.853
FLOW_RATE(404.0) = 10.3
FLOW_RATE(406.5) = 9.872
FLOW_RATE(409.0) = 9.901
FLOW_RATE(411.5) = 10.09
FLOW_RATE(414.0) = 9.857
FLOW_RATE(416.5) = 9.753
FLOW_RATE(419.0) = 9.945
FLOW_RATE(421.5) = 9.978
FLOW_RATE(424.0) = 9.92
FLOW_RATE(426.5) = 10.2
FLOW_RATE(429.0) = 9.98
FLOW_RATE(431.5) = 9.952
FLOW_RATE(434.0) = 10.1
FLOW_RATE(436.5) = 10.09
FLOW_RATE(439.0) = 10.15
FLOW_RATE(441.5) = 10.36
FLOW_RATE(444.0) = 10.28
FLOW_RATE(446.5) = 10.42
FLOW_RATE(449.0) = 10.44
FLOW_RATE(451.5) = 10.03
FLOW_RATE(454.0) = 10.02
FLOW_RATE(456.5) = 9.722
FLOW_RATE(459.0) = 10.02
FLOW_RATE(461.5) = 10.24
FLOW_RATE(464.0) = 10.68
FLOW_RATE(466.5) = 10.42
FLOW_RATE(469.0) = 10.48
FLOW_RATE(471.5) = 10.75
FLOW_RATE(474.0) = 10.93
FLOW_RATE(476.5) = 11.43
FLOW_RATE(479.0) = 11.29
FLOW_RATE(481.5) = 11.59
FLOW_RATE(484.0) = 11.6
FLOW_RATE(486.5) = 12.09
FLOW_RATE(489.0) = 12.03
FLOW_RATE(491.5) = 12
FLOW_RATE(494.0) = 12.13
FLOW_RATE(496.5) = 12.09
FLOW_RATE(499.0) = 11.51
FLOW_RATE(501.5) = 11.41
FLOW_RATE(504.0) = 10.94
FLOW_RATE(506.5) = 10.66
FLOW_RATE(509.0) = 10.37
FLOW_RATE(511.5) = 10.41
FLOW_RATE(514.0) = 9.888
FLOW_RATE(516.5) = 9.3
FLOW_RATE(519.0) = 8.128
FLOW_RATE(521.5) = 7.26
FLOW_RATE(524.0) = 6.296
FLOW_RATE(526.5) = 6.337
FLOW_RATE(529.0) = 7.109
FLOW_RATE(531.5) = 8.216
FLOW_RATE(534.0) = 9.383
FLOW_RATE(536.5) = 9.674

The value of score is 476.5 kPa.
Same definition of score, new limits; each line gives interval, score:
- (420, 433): 426.5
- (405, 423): 411.5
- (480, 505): 494.0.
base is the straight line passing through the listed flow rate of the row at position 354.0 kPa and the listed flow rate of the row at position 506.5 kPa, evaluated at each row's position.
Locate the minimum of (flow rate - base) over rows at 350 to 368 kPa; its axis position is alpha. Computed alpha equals 364.0 kPa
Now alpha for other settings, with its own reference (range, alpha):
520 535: 524.0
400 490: 456.5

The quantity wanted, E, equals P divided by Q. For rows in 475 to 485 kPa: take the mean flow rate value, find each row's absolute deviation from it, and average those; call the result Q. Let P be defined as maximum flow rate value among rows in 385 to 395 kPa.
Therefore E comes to 86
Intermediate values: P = 10.11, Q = 0.12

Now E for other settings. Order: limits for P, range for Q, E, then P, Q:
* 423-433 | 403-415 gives 67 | 10.2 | 0.15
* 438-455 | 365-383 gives 114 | 10.44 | 0.09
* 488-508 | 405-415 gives 152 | 12.13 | 0.08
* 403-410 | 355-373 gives 181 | 10.3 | 0.06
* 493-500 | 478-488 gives 54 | 12.13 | 0.22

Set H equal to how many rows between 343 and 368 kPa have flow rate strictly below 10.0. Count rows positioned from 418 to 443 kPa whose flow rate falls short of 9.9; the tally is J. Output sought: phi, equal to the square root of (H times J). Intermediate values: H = 5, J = 0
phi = 0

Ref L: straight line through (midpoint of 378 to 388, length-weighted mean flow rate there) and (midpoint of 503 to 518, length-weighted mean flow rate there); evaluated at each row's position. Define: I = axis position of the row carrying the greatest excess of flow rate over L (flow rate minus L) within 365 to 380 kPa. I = 369.0 kPa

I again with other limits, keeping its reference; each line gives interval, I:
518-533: 531.5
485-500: 494.0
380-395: 389.0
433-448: 446.5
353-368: 354.0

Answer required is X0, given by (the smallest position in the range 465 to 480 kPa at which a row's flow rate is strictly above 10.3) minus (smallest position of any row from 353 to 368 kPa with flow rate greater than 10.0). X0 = 112.5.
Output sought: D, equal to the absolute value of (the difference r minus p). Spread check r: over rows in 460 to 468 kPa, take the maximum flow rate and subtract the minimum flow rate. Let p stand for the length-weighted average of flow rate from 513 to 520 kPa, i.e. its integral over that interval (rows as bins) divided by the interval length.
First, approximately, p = 9.1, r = 0.4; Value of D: 8.7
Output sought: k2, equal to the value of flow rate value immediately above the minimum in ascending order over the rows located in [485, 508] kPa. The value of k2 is 10.94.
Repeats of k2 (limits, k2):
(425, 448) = 9.98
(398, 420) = 9.753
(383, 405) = 9.679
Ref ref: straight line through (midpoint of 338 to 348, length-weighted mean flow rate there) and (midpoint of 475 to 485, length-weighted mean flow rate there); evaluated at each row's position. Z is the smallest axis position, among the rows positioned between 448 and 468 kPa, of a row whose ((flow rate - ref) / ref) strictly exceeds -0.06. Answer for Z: 464.0 kPa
